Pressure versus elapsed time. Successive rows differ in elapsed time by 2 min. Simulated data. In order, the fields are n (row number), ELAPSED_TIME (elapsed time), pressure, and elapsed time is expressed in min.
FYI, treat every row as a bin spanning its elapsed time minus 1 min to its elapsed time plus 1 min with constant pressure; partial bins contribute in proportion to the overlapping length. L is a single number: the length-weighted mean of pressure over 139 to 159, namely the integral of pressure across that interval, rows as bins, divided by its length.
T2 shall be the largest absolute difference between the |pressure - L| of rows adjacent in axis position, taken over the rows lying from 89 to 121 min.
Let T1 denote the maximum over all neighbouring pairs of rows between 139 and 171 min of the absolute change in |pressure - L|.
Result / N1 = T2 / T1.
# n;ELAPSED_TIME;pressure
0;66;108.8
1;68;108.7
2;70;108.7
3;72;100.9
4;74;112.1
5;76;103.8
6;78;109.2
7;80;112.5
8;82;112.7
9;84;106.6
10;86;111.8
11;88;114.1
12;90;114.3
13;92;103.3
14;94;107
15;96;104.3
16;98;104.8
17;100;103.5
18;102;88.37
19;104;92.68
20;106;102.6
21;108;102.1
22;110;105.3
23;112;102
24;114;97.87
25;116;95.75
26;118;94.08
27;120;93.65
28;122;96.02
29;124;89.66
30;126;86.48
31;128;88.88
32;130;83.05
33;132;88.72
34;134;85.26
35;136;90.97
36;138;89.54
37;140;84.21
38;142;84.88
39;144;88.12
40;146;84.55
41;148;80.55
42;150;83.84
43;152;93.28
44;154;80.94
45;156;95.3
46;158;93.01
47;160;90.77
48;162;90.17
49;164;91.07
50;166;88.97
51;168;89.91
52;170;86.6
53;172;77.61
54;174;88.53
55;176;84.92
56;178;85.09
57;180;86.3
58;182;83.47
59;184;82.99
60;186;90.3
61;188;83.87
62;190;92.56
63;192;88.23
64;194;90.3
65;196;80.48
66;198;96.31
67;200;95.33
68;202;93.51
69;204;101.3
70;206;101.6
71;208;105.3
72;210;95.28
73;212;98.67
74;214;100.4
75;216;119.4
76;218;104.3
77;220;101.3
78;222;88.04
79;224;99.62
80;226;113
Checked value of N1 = 3.8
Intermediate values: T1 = 4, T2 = 15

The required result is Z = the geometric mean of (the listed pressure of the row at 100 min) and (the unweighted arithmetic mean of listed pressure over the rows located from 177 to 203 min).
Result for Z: 96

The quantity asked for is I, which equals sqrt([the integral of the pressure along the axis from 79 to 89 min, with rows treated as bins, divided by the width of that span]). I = 10.6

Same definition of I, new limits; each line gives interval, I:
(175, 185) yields 9.2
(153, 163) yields 9.5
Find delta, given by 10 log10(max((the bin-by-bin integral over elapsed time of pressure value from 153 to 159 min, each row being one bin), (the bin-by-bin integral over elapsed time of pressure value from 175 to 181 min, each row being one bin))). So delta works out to 27.3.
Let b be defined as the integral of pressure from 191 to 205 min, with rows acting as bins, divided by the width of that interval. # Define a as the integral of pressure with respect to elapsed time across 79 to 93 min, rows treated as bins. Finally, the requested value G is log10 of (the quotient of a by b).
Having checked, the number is 1.23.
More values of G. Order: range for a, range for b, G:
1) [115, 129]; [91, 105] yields 1.11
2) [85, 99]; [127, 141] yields 1.24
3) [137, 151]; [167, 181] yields 1.14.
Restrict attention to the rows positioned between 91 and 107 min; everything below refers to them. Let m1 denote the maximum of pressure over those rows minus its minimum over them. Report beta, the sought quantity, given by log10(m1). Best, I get 1.27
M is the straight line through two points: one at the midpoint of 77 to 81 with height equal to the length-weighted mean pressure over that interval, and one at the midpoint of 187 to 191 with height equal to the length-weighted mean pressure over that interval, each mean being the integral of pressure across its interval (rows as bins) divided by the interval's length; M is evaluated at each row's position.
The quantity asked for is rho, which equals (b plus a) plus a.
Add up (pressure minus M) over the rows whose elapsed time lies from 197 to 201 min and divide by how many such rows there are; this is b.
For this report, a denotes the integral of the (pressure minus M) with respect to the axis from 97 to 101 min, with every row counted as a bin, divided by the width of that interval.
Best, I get 4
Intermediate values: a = -2.6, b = 10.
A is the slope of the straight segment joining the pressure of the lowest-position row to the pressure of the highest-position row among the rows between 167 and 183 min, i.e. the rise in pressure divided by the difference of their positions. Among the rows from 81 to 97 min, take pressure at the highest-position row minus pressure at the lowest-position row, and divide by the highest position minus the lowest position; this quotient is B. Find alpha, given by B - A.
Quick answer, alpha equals -0.1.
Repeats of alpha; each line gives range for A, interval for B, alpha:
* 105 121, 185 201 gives 1.0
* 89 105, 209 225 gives 1.9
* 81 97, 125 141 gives 0.4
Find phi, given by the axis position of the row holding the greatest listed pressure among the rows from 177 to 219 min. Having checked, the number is 216 min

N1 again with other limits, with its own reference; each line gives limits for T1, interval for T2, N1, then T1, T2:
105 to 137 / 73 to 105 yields 2.4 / 6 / 15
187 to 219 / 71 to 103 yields 0.8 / 19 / 15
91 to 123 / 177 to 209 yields 0.5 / 15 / 8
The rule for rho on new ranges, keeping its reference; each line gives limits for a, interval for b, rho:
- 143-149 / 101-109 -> -34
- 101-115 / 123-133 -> -26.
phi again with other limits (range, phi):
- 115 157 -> 122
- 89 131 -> 90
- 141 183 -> 156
